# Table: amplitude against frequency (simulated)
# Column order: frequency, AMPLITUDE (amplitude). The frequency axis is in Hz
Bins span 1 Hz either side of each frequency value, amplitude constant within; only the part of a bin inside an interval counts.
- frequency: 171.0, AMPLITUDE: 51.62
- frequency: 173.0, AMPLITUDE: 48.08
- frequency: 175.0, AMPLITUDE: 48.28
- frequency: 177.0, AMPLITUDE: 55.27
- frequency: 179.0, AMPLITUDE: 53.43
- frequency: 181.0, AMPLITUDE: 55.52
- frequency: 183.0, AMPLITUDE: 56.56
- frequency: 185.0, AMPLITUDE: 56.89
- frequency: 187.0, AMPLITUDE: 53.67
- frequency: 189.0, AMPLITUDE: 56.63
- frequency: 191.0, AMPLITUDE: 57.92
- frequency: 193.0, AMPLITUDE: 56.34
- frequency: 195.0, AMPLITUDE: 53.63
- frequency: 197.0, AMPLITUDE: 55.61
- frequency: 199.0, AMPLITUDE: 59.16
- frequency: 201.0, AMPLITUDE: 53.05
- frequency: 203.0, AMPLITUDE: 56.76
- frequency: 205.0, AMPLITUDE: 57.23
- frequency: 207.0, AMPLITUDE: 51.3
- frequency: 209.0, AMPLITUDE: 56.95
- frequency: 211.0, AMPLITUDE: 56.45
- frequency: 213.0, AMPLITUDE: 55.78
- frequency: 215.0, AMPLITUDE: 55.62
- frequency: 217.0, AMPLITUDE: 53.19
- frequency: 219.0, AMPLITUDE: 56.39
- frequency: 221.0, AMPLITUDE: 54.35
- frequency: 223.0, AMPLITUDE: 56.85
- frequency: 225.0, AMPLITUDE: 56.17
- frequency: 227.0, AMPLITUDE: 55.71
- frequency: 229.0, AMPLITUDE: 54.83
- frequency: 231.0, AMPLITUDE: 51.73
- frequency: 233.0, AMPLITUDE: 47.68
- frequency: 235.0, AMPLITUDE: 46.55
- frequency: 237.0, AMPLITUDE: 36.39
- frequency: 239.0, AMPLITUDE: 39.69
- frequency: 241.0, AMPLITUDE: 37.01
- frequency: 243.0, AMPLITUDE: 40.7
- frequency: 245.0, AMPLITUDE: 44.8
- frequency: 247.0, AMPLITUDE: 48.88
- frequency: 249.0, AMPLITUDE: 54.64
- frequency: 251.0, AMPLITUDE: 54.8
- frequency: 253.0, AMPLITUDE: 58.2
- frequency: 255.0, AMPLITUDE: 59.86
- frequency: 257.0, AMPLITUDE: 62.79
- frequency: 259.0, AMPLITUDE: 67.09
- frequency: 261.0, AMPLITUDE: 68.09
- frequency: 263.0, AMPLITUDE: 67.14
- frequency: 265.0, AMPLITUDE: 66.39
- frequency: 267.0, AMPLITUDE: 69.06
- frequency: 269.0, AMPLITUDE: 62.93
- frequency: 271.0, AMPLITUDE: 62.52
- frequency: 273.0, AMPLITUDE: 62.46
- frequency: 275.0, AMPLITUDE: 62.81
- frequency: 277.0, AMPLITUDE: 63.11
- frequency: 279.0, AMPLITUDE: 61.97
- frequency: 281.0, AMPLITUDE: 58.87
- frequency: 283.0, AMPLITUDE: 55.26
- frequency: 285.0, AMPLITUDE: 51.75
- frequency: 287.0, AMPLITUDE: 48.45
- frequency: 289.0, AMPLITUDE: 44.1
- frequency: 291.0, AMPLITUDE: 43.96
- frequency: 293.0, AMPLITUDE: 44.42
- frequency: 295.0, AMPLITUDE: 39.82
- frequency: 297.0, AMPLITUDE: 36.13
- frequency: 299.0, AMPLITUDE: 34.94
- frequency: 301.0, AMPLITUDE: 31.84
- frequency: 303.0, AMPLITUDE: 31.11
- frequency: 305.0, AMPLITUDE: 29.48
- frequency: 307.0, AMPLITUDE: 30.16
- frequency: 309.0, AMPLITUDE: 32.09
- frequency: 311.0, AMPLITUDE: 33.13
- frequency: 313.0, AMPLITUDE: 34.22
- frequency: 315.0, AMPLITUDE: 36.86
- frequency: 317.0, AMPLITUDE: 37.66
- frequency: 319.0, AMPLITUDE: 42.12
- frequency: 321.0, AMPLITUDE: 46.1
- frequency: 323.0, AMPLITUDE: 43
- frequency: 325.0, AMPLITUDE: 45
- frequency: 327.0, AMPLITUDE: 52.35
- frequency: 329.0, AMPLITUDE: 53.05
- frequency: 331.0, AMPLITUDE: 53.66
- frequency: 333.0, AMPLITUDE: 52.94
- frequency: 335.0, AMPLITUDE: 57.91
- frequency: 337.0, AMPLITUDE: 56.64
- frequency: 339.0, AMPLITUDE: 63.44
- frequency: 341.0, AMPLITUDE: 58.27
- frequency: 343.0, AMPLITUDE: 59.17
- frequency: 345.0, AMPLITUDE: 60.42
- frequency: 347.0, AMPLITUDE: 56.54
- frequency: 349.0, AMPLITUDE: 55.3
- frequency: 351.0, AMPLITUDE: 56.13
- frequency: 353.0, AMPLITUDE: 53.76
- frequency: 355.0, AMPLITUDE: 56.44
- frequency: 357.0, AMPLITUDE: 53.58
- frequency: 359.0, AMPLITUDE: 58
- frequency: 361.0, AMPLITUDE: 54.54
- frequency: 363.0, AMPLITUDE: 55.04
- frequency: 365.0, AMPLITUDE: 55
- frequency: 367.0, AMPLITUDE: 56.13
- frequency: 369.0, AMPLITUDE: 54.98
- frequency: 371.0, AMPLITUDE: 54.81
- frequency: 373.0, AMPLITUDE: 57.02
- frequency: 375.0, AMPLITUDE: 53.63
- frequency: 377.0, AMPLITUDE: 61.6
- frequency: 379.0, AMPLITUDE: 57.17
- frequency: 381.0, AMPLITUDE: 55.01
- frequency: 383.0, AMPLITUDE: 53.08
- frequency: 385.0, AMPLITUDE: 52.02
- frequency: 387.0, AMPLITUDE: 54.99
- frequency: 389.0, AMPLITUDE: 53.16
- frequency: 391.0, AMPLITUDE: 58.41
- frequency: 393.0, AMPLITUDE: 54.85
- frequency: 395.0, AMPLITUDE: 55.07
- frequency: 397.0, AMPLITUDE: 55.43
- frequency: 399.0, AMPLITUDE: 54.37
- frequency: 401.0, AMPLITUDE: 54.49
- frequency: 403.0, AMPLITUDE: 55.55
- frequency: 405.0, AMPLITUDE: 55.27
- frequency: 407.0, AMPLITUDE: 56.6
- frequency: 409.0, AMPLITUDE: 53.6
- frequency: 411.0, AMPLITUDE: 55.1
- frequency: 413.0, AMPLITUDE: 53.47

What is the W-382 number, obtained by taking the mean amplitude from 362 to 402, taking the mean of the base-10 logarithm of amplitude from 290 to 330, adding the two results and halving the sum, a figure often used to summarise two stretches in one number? 28.45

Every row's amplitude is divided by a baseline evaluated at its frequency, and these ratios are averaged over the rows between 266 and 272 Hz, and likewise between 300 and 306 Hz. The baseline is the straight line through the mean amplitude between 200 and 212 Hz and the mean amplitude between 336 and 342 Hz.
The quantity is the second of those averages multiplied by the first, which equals 0.60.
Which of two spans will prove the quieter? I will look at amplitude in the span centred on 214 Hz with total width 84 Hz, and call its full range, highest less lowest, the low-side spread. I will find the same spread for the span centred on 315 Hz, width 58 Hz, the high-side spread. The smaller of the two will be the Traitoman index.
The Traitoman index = 23.5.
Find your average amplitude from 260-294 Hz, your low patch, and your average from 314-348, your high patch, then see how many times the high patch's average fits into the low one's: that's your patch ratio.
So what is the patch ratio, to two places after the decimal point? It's 1.14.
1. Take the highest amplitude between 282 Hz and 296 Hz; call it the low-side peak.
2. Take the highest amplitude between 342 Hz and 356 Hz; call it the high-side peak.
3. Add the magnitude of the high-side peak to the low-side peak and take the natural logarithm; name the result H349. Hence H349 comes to 4.75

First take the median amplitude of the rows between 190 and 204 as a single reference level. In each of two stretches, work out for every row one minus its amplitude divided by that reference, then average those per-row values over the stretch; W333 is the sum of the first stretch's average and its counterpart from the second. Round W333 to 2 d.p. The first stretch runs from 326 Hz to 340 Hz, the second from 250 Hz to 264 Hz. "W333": -0.10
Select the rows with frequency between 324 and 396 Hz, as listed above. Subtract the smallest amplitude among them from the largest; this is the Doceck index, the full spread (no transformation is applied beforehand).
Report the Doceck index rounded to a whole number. 18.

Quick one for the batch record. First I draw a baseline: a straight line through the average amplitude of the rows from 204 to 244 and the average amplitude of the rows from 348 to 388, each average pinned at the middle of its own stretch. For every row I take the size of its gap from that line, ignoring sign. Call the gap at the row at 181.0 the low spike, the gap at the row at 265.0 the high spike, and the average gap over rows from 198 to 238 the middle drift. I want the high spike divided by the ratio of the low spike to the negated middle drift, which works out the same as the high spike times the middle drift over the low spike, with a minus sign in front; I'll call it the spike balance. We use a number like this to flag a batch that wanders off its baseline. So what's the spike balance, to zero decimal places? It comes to -12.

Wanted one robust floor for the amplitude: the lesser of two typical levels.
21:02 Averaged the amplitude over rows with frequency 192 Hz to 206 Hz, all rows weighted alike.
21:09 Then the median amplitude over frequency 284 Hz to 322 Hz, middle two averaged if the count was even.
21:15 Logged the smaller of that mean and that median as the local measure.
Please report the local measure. 36.9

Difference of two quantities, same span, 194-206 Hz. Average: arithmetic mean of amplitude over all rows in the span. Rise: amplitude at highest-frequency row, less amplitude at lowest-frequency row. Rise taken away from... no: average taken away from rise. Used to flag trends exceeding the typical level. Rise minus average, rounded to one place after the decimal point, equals -52.3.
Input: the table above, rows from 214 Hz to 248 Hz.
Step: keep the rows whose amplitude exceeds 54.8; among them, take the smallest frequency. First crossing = 215.0 Hz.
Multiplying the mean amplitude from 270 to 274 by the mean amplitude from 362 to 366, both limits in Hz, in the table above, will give 3438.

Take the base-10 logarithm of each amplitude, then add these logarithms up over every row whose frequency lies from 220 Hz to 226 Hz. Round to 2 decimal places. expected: 5.24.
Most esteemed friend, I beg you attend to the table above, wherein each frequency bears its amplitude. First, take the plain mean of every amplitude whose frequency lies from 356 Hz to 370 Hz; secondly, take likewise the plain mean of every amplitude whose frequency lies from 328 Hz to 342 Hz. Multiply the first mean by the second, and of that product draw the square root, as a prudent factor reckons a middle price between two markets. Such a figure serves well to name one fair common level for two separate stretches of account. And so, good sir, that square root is 55.9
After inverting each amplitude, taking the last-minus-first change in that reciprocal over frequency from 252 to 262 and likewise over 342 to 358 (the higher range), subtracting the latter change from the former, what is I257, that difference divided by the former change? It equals 1.7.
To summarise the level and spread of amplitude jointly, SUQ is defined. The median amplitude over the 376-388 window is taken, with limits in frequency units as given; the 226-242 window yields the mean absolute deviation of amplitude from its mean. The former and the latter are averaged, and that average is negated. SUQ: -31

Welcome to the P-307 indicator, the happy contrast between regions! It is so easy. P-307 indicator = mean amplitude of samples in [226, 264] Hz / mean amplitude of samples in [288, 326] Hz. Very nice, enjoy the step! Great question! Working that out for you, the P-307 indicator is 1.4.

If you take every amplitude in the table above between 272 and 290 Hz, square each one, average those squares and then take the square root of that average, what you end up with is 56.9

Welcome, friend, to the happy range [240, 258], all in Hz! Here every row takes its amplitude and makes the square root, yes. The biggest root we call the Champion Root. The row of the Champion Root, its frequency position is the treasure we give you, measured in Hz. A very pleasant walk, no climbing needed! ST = 257.0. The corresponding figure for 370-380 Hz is 377.0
